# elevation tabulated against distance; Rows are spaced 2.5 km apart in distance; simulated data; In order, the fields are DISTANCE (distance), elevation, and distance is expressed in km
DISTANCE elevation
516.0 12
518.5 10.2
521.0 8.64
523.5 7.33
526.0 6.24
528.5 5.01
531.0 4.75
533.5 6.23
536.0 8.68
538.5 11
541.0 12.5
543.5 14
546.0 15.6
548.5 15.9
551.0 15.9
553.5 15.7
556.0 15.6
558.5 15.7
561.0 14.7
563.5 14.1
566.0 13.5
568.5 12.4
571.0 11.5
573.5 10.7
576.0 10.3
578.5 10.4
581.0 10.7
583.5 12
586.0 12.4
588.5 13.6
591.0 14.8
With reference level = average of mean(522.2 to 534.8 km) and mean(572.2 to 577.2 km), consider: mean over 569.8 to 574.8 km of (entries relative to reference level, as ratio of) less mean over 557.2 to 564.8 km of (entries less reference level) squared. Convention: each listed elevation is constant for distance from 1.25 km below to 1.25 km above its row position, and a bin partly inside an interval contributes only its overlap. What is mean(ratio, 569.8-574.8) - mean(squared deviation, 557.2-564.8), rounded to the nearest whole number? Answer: -43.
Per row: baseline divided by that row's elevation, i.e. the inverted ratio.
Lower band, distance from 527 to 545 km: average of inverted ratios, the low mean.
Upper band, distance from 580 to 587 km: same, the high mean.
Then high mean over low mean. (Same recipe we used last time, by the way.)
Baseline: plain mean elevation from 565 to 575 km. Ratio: 0.65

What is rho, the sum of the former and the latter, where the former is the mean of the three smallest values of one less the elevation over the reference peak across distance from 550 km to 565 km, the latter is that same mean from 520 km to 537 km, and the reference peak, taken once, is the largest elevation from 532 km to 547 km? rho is 0.46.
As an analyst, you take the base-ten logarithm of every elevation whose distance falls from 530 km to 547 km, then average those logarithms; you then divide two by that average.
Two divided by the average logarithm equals 2.03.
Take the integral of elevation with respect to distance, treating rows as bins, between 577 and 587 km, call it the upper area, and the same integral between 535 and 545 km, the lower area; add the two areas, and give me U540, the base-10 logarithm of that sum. 2.36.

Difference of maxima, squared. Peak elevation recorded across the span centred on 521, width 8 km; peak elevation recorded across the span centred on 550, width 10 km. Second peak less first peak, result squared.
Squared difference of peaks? 32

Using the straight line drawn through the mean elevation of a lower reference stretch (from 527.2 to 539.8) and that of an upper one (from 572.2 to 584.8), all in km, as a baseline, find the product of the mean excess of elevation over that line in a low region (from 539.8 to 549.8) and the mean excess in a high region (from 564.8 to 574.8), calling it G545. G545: 12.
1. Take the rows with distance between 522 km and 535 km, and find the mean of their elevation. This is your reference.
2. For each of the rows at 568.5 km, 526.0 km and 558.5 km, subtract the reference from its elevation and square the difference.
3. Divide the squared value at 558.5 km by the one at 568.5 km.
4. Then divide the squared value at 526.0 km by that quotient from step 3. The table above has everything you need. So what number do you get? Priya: 0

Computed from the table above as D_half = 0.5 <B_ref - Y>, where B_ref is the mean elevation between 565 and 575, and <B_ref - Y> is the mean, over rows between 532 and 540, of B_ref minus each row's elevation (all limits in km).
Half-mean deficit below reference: 1.7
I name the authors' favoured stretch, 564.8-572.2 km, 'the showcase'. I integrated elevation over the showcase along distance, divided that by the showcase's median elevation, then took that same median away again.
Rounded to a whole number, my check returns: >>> -5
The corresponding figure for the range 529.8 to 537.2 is 2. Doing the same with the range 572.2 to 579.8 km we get -3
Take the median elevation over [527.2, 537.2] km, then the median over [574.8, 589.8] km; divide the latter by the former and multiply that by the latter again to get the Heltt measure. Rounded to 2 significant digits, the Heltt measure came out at 23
